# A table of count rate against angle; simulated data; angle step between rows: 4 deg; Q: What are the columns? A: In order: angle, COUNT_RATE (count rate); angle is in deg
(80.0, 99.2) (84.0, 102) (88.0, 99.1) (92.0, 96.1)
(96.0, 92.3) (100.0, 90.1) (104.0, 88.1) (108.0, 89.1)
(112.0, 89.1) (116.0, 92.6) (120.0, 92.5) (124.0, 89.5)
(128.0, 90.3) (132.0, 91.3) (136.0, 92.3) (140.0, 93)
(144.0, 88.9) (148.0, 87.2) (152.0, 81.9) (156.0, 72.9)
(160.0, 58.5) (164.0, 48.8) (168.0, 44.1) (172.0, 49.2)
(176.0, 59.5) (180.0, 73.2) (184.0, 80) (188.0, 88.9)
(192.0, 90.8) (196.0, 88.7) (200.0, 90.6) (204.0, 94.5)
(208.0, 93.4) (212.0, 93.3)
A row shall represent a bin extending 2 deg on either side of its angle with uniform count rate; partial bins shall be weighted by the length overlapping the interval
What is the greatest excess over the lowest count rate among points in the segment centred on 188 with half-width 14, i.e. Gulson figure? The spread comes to 31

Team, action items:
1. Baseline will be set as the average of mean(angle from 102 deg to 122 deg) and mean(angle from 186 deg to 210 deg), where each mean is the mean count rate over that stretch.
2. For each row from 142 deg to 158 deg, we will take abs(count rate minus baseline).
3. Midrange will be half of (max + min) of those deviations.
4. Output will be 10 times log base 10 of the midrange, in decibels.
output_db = 10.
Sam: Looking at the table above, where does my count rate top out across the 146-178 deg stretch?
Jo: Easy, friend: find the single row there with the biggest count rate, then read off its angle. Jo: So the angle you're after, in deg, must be 148.0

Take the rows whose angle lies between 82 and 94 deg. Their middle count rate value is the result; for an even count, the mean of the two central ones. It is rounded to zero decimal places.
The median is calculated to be 99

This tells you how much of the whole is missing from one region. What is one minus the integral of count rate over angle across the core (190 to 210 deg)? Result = -1831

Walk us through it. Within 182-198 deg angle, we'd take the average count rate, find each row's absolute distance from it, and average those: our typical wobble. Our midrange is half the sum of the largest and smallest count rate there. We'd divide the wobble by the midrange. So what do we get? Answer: 0.042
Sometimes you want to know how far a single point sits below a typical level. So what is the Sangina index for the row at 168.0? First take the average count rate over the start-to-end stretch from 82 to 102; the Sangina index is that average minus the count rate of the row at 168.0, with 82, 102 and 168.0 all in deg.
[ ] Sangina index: 52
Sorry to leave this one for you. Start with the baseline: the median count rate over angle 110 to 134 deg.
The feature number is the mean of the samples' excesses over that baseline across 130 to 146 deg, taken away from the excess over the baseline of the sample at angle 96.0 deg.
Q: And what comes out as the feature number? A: 1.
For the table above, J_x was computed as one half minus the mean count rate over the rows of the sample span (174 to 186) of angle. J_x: -70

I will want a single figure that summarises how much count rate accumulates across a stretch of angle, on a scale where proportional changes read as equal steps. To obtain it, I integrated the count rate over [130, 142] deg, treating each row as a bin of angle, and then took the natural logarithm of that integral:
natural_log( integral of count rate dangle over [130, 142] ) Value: 7.01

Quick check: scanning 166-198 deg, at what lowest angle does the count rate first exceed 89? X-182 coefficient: 192.0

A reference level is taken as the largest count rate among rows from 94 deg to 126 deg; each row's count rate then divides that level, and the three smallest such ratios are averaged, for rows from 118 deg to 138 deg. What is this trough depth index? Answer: 1.01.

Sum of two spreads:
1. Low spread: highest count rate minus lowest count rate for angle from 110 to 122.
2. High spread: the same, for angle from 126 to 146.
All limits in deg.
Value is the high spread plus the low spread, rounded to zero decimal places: 8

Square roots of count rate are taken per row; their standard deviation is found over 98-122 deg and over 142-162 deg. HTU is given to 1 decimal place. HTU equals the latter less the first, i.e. 0.6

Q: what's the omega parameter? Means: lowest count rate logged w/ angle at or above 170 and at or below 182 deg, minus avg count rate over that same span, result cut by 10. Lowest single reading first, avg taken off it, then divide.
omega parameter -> -1.1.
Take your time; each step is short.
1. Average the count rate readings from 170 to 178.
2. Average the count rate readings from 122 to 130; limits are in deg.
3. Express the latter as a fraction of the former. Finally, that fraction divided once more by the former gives 0.030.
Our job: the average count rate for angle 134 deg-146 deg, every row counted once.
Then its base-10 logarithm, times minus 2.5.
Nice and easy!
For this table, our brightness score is -4.90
